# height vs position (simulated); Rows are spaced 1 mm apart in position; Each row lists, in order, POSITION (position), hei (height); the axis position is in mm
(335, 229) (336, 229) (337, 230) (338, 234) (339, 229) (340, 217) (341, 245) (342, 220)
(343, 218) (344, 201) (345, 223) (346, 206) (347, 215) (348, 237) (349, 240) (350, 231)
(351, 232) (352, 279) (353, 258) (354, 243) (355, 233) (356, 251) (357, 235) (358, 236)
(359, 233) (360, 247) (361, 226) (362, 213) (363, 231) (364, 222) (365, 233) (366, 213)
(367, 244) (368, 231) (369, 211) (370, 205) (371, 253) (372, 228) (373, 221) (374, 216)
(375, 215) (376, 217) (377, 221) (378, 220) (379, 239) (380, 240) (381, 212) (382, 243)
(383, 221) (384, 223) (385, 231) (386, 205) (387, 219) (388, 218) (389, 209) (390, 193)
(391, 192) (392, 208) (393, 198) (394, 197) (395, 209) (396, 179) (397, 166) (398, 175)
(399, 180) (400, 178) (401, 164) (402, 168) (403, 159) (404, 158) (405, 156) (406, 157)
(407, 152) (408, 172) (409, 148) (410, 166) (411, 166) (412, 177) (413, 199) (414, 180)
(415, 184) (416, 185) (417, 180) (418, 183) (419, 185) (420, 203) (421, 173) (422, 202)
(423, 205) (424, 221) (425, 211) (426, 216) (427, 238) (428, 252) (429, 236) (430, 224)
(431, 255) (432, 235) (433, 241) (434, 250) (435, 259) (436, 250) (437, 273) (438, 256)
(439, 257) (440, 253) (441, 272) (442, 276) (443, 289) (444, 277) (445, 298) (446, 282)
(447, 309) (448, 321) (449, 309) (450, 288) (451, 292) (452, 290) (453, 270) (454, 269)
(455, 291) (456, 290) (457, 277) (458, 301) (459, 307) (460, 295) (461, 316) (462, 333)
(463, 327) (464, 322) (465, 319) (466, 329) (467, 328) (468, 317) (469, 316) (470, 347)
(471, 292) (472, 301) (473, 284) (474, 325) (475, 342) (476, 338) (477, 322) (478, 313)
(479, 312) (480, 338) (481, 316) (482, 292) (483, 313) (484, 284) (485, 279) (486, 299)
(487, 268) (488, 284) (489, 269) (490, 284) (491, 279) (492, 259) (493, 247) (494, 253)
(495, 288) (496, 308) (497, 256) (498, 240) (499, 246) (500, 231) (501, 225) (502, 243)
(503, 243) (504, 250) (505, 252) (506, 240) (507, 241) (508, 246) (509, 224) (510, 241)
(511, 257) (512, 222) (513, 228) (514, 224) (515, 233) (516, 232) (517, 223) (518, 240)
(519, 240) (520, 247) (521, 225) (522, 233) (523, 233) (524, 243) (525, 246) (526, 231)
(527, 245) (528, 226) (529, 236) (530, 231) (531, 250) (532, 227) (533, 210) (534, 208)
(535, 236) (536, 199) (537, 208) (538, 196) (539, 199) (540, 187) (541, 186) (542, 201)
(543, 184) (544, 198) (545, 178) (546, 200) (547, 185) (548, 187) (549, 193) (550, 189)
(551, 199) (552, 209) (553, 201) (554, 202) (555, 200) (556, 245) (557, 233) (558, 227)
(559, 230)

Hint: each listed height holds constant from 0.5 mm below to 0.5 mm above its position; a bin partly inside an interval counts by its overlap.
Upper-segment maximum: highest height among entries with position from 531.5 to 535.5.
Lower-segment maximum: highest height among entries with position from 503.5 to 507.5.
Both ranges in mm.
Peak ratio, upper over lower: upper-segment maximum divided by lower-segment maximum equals 0.94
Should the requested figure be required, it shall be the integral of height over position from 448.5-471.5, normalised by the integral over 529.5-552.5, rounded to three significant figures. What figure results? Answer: 1.51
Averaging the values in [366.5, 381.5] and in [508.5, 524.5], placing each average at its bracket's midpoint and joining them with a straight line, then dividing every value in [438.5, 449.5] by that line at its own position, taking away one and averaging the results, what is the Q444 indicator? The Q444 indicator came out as 0.25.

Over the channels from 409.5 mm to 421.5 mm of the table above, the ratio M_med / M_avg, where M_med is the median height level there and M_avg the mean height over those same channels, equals 0.999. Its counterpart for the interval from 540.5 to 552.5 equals 0.993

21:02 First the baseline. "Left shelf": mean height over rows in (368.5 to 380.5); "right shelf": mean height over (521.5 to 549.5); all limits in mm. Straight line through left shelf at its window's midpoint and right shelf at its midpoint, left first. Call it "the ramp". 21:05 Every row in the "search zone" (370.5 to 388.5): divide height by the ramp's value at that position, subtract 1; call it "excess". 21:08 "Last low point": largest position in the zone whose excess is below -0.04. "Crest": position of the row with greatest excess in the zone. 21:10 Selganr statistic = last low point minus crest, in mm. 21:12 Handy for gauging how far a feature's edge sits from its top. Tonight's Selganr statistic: 15 mm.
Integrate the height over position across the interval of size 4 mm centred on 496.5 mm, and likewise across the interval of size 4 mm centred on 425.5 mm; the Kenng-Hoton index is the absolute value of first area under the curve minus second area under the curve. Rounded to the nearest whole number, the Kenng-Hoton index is 206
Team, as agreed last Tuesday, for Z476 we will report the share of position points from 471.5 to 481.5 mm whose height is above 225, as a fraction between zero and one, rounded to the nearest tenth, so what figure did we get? 1.0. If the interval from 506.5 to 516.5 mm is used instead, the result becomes 0.7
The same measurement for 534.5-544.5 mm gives 0.1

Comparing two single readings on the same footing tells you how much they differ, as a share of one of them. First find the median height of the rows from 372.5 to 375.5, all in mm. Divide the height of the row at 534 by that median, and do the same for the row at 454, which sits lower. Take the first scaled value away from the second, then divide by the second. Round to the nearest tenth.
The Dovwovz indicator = 0.2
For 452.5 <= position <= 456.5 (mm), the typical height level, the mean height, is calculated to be 280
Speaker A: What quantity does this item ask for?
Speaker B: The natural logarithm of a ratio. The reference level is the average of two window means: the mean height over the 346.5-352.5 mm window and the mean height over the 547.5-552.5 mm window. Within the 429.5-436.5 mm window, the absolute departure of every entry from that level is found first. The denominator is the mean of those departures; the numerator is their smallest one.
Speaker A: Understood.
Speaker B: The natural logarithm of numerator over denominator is -1.4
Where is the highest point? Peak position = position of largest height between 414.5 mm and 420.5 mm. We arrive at 420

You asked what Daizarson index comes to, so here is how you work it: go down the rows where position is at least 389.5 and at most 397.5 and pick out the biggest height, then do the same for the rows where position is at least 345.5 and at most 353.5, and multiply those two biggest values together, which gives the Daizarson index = 58311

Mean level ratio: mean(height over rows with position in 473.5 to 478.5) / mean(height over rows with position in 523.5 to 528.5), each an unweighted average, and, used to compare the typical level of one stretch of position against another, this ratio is 1.38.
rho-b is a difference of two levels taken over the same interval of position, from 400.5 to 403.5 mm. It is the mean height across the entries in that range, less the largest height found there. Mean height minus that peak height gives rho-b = -4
